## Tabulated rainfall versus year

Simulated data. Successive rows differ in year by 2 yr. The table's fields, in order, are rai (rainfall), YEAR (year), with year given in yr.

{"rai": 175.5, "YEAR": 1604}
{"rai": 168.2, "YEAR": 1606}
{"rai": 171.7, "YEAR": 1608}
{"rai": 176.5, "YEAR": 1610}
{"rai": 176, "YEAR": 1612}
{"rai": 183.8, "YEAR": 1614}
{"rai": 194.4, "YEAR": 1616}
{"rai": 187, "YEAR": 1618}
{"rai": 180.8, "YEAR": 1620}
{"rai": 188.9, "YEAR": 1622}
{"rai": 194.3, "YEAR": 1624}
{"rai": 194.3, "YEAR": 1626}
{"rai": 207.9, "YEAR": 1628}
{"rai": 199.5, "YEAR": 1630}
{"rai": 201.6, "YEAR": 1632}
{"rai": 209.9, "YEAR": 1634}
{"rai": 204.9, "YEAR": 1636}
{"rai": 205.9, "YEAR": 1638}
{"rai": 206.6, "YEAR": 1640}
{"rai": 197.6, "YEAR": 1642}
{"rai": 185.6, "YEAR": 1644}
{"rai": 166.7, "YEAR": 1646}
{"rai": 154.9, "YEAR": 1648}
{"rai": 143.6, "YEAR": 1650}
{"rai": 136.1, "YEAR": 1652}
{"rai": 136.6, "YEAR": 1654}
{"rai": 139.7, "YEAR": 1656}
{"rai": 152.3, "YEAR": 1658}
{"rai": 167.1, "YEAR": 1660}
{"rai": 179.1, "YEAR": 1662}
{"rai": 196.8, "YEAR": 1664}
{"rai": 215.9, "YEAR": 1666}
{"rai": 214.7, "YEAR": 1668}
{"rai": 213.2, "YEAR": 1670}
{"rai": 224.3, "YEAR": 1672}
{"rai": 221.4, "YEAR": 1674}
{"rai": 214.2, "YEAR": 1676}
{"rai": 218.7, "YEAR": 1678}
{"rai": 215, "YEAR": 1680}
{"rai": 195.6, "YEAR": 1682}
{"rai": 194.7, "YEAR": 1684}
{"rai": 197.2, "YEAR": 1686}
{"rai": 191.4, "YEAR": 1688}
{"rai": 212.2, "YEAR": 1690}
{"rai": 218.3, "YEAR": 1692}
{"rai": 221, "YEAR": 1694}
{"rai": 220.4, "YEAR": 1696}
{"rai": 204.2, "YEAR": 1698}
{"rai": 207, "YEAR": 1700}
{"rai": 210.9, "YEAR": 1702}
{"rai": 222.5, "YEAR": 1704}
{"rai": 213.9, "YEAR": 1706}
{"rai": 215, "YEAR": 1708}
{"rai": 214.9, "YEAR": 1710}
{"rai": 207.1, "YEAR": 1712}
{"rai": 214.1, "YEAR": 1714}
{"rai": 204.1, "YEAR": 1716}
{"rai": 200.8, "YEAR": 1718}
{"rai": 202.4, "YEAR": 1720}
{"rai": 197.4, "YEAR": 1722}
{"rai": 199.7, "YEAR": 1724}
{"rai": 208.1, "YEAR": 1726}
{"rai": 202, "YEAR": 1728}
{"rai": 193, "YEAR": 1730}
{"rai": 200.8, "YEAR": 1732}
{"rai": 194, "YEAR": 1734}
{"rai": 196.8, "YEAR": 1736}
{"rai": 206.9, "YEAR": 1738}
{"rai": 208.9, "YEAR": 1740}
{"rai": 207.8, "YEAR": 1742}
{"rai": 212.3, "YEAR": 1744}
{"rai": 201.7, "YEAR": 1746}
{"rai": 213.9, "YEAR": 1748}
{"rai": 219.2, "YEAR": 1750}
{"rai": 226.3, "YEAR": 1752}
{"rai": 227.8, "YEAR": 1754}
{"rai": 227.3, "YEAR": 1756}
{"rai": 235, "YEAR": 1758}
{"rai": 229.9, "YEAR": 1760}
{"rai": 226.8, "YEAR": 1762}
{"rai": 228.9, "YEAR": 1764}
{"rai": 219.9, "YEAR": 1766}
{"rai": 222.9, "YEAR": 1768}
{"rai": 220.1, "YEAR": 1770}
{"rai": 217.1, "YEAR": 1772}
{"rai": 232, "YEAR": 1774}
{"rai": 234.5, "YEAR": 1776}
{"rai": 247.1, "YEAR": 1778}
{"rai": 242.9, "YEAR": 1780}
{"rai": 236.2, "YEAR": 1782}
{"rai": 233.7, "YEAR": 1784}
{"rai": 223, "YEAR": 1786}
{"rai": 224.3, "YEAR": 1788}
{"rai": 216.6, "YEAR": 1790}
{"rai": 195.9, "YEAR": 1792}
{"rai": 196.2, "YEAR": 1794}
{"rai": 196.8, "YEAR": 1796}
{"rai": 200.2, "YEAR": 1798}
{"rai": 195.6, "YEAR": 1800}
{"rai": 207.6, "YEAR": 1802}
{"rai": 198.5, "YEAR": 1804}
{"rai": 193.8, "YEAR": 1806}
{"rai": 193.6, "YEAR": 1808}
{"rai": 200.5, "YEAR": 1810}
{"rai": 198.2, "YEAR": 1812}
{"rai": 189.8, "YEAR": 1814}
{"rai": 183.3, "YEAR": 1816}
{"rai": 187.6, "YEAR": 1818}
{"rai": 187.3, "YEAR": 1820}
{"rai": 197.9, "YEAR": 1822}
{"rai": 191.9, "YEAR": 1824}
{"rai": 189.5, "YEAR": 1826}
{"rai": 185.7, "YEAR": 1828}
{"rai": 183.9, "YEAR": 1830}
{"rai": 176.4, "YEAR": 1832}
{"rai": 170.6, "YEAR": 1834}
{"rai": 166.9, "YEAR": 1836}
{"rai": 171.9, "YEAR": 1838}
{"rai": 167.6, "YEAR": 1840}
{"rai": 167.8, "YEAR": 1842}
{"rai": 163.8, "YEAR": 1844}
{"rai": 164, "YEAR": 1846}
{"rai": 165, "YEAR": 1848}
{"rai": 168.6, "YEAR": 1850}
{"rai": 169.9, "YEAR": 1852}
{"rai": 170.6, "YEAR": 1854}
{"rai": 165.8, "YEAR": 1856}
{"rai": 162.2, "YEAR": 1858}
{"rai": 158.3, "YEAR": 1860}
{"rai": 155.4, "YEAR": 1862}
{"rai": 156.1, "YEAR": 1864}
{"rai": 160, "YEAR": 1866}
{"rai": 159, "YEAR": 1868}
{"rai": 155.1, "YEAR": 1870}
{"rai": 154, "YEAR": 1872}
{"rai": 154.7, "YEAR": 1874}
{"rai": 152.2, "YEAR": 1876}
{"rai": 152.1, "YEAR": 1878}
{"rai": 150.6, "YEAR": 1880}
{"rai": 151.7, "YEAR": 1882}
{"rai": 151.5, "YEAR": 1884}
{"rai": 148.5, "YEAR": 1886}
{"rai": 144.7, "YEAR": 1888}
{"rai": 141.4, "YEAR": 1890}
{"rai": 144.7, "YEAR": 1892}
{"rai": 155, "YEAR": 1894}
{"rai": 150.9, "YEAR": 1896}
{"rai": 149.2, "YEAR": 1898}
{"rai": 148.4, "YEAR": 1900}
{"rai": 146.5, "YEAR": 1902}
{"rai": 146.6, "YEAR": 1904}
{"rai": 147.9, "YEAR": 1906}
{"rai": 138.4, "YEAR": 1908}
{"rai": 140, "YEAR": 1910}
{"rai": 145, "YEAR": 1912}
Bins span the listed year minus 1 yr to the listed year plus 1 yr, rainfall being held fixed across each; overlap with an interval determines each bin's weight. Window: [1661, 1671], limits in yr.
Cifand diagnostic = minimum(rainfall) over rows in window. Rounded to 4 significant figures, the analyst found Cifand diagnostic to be 179.1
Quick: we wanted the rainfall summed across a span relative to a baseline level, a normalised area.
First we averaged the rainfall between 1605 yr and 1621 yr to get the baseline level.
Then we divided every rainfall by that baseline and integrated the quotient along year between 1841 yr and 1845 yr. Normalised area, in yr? 3.7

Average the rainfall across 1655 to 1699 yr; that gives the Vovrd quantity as 201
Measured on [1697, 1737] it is 205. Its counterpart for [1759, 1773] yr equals 224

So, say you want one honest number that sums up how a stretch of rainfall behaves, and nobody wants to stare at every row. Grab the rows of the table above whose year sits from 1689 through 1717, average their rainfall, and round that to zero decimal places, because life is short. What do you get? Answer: 213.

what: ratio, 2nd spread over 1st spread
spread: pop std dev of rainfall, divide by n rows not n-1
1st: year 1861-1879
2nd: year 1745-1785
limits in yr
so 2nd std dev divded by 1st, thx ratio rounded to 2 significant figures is 4.0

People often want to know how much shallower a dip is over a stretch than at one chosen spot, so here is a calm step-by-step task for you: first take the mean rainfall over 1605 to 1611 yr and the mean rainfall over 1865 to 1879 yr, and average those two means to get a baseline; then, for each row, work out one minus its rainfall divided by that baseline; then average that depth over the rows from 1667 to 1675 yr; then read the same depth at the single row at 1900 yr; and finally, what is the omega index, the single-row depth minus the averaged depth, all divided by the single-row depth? 5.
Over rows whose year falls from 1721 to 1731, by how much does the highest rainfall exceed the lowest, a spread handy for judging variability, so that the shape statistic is 15.1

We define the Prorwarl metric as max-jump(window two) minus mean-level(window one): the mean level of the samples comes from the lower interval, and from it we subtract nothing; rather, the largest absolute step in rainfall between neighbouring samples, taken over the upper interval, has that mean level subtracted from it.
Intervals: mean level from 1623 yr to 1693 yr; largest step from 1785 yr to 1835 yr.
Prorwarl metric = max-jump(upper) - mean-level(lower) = -172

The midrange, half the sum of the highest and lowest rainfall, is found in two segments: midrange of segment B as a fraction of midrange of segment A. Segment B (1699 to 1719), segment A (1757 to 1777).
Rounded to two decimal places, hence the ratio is 0.94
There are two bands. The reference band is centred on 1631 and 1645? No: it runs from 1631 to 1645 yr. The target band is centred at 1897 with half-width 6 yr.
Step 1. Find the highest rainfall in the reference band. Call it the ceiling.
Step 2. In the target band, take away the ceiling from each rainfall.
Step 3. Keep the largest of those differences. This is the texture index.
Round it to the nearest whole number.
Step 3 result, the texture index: -55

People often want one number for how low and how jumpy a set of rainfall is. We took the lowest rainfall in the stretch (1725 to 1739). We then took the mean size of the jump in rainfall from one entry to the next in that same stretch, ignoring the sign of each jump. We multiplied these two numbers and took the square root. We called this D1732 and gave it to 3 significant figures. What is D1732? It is 37.0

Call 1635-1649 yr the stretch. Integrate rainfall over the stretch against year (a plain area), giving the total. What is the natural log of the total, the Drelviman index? 7.88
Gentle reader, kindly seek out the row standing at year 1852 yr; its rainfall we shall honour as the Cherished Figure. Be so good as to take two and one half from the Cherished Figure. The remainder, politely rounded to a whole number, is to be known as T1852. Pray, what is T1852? 167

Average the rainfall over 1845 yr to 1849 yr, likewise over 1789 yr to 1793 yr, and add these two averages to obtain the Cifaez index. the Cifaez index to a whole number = 371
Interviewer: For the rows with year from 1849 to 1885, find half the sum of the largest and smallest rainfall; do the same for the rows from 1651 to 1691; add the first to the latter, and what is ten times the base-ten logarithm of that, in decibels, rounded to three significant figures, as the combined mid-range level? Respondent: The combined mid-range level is 25.3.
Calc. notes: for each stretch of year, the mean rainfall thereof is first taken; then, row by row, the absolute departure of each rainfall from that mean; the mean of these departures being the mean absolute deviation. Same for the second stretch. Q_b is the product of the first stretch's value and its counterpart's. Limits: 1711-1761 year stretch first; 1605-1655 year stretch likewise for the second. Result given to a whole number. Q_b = 168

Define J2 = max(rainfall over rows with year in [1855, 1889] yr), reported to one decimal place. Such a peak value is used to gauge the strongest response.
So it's 165.8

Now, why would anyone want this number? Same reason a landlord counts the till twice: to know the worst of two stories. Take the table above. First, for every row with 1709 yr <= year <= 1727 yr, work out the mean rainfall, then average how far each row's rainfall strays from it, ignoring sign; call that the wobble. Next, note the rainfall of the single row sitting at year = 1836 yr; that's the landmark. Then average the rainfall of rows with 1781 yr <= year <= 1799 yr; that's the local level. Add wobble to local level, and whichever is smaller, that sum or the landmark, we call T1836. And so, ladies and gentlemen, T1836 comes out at 167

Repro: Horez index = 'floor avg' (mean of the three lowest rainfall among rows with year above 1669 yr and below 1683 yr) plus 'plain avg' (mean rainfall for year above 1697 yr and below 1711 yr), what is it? 420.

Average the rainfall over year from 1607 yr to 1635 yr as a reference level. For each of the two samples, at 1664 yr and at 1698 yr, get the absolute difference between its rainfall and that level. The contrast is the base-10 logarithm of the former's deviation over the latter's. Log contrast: -0.34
